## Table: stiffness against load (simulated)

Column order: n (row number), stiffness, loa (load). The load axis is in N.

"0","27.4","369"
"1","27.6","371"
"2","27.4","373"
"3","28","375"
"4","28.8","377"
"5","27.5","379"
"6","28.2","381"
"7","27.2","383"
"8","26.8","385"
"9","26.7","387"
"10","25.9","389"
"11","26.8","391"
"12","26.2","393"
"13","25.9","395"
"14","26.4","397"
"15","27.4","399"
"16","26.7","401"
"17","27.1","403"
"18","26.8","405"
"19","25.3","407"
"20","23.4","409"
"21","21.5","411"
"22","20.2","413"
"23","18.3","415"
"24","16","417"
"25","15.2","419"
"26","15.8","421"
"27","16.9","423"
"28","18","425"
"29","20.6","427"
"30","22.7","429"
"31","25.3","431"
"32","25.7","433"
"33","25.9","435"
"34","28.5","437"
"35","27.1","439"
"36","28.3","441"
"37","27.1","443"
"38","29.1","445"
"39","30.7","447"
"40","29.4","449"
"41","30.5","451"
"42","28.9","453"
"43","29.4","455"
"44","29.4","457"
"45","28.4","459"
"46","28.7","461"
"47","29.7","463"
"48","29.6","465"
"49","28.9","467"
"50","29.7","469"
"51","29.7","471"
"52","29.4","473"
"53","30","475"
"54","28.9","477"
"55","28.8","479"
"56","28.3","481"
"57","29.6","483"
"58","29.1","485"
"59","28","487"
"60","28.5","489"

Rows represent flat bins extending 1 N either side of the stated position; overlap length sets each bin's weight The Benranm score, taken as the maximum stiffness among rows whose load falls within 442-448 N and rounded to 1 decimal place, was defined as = 30.7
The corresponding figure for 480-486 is 29.6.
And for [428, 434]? 25.7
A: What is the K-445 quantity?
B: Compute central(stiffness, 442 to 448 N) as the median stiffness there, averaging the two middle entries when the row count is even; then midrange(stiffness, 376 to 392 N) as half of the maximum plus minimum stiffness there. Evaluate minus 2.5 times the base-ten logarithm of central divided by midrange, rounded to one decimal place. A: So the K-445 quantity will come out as -0.1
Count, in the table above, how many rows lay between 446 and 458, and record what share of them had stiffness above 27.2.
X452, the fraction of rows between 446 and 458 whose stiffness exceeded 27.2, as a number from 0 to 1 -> 1.00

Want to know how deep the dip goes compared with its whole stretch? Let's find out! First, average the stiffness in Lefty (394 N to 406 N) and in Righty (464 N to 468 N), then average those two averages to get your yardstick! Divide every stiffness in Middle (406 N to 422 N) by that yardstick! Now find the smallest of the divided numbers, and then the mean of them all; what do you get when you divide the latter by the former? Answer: 1.28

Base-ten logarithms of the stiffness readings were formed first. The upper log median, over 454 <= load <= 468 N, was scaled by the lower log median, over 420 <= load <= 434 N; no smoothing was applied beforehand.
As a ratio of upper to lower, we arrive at 1.12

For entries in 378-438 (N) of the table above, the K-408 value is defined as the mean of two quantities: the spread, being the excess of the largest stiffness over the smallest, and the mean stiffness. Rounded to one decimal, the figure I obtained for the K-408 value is 18.6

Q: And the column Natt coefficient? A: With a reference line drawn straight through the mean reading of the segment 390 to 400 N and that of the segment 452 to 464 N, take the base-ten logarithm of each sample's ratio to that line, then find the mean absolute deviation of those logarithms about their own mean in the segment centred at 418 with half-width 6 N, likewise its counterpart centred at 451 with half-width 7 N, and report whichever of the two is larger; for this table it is 0.04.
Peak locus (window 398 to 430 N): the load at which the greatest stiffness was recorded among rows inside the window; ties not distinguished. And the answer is 399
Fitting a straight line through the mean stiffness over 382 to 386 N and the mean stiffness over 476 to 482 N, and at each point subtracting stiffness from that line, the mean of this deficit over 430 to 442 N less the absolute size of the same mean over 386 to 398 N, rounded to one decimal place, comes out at 0.3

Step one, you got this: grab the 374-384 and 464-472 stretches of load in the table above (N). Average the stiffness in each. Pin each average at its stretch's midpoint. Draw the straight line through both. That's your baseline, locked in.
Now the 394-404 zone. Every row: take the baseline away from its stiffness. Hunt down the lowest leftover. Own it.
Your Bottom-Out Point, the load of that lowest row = 395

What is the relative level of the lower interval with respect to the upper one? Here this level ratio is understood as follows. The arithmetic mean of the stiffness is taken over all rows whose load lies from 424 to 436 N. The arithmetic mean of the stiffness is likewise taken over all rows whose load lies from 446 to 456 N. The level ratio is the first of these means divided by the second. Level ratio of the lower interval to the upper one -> 0.77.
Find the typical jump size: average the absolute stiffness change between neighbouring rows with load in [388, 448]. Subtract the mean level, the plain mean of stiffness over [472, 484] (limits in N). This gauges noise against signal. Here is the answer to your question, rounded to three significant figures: -27.9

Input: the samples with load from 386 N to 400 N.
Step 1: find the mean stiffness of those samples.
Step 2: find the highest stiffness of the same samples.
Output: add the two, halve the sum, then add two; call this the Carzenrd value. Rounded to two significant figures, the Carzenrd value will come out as 29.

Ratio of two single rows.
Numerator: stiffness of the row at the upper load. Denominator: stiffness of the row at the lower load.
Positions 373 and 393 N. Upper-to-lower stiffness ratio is 0.96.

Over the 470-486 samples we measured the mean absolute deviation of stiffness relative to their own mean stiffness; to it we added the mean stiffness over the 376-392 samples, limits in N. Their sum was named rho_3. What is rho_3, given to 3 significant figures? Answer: 27.7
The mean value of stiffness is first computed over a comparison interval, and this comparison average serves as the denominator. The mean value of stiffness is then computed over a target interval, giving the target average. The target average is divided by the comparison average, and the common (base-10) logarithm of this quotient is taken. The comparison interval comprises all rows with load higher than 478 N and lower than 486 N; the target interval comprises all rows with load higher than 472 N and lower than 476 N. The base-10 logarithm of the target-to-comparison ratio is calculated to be 0.011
